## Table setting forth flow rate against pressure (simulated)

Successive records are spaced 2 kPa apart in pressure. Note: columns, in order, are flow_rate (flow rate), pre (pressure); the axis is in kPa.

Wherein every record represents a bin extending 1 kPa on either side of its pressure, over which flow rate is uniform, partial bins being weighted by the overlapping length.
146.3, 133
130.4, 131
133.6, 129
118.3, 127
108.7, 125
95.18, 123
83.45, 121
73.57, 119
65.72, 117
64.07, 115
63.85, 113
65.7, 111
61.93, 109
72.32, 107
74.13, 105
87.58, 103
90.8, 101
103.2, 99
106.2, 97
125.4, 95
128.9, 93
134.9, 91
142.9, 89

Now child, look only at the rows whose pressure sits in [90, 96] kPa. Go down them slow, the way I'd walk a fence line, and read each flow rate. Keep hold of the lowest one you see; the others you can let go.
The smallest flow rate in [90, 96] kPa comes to 125.4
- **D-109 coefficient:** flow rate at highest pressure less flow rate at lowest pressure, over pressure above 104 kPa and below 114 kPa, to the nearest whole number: -10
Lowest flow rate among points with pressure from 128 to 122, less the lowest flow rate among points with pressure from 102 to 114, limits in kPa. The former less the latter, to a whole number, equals 33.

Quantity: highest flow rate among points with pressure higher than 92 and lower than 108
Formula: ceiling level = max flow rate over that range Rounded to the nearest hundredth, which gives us 128.90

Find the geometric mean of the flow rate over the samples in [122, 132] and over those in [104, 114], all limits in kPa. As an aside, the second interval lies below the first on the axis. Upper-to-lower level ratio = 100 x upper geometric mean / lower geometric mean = 173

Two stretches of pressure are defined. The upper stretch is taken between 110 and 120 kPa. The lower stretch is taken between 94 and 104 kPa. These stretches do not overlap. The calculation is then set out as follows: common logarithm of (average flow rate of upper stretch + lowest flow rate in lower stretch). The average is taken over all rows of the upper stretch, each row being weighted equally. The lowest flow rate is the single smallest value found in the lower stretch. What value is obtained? 2.19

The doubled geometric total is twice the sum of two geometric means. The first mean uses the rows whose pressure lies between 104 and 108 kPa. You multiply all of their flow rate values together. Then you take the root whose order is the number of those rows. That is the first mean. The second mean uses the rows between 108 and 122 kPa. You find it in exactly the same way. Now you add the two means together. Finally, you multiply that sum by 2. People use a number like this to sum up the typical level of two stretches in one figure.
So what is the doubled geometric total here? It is 282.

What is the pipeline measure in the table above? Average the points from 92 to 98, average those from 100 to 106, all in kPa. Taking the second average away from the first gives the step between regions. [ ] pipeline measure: 36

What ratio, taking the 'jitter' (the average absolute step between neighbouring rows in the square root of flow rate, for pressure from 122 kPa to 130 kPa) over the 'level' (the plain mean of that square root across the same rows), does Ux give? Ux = 0.056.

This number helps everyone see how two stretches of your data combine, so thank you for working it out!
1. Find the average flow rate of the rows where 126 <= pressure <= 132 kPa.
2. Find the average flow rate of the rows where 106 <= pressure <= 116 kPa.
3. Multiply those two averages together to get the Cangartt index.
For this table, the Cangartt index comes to 8356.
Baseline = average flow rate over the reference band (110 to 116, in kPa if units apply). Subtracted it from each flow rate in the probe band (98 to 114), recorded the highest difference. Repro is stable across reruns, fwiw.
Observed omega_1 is 39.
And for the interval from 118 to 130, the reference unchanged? 69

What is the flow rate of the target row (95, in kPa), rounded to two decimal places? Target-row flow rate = 125.40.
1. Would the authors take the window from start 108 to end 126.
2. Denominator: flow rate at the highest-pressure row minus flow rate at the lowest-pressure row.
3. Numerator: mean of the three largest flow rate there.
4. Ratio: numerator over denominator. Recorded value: 2.0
